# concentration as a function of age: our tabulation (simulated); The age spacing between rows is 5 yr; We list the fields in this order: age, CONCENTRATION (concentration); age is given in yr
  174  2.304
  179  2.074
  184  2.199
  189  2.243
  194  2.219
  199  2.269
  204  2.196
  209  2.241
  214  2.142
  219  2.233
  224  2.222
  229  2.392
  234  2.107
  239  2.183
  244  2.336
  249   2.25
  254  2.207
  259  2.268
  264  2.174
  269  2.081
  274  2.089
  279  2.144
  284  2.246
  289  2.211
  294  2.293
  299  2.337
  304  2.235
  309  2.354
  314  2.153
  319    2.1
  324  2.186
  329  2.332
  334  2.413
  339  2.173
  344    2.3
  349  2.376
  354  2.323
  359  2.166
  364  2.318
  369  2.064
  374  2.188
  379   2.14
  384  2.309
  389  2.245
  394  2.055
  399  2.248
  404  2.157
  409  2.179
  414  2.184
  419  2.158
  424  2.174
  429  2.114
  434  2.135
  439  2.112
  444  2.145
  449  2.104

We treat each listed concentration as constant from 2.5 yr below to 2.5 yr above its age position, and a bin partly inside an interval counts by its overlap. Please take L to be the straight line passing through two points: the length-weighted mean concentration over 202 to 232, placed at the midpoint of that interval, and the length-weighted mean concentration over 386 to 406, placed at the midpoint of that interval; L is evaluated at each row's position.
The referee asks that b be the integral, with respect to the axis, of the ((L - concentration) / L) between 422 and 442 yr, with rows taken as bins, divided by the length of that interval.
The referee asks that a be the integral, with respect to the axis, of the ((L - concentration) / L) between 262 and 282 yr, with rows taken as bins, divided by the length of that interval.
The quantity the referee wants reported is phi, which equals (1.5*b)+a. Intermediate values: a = 0.043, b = 0.02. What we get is 0.068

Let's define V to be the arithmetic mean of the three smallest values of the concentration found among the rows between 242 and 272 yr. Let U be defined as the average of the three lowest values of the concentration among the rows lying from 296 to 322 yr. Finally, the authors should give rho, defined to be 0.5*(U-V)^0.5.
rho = 0.05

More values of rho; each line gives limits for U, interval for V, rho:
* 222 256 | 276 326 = 0.09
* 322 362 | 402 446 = 0.12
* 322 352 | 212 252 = 0.14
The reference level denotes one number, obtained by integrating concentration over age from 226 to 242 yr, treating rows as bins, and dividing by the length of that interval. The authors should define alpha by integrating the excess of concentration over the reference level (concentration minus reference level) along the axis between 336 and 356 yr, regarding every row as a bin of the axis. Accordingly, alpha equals 1.3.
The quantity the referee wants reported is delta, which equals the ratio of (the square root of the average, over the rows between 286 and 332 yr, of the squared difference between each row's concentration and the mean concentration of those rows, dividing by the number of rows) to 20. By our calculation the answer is 0.0042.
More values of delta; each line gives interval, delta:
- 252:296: 0.0035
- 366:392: 0.0042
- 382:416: 0.0038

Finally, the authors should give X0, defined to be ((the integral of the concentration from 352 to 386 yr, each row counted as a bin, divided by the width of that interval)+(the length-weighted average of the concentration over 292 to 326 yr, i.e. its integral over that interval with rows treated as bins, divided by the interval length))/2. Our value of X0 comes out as 2.225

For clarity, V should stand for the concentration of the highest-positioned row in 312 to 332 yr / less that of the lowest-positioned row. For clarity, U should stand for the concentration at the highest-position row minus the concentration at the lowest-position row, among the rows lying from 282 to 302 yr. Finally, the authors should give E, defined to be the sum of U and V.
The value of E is 0.27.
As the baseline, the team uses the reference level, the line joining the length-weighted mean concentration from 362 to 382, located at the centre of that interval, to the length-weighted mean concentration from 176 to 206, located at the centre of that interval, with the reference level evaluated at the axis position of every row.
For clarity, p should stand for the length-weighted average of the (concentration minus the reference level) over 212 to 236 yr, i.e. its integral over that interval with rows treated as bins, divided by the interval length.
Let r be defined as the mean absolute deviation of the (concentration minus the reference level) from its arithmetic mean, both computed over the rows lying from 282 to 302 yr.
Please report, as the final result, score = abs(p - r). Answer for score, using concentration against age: 0.02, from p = 0.03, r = 0.04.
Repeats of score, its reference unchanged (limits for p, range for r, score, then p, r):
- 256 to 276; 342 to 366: 0.09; -0.04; 0.05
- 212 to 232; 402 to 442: 0.03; 0.05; 0.02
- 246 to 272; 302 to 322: 0.08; 0.00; 0.08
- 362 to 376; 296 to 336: 0.09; 0.01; 0.10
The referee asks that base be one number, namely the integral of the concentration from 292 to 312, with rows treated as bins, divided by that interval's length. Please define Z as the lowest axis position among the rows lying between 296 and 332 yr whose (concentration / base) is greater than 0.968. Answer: 299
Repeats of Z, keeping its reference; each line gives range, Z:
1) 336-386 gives 344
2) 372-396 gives 384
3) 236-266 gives 244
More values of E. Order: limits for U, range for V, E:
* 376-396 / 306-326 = -0.25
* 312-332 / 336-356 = 0.33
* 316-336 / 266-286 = 0.48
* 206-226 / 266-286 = 0.15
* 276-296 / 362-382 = -0.03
